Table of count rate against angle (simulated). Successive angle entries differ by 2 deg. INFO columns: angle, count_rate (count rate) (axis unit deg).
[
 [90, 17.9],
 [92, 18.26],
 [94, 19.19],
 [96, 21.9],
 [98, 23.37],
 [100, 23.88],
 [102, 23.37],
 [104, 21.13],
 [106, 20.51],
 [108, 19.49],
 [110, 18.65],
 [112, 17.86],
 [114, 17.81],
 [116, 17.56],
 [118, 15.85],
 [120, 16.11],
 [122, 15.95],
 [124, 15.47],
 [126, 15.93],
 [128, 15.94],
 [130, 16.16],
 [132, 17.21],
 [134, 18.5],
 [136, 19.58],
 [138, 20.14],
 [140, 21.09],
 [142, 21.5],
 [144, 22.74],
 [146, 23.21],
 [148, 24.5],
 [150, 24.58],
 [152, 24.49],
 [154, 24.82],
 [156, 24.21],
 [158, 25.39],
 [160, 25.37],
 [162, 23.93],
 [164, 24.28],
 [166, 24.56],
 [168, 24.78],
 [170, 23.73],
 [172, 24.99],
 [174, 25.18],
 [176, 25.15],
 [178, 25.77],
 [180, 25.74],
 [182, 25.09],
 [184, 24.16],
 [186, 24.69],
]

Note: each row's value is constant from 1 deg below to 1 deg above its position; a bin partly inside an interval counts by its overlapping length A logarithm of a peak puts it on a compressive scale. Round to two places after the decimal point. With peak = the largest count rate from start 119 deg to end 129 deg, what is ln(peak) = 2.78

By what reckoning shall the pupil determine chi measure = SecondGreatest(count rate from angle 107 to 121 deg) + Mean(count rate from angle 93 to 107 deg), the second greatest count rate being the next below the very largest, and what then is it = 40.6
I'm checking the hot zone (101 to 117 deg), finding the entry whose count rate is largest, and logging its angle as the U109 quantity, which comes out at 102 deg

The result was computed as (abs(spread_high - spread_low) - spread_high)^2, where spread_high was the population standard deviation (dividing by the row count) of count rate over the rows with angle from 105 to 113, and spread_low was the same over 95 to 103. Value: 0.55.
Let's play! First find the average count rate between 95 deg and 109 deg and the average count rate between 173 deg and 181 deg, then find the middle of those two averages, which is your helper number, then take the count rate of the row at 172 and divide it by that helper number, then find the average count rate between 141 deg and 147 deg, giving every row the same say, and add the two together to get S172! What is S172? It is 23.5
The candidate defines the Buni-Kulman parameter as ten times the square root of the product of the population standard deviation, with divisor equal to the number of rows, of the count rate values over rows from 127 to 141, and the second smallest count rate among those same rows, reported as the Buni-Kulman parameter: 55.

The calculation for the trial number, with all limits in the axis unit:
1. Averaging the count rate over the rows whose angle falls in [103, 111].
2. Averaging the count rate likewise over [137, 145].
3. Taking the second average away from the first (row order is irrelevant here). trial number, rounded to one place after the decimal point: -1.4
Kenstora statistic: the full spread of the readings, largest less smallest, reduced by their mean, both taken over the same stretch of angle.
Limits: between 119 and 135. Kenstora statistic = -13.4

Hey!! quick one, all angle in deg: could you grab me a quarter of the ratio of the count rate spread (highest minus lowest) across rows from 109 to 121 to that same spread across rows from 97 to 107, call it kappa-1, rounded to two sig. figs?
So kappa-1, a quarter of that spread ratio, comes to 0.21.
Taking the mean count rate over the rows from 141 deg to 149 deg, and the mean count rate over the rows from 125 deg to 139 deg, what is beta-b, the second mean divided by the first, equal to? 0.77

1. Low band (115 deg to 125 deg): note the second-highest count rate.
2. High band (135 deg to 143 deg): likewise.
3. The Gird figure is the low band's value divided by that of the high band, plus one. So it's 1.76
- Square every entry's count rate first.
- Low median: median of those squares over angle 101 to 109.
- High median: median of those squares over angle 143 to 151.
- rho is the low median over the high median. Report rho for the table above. 0.76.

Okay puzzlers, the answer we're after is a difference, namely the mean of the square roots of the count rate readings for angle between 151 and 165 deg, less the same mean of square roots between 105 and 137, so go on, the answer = 0.80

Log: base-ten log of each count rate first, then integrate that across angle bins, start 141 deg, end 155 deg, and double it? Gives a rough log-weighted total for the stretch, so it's 38.5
